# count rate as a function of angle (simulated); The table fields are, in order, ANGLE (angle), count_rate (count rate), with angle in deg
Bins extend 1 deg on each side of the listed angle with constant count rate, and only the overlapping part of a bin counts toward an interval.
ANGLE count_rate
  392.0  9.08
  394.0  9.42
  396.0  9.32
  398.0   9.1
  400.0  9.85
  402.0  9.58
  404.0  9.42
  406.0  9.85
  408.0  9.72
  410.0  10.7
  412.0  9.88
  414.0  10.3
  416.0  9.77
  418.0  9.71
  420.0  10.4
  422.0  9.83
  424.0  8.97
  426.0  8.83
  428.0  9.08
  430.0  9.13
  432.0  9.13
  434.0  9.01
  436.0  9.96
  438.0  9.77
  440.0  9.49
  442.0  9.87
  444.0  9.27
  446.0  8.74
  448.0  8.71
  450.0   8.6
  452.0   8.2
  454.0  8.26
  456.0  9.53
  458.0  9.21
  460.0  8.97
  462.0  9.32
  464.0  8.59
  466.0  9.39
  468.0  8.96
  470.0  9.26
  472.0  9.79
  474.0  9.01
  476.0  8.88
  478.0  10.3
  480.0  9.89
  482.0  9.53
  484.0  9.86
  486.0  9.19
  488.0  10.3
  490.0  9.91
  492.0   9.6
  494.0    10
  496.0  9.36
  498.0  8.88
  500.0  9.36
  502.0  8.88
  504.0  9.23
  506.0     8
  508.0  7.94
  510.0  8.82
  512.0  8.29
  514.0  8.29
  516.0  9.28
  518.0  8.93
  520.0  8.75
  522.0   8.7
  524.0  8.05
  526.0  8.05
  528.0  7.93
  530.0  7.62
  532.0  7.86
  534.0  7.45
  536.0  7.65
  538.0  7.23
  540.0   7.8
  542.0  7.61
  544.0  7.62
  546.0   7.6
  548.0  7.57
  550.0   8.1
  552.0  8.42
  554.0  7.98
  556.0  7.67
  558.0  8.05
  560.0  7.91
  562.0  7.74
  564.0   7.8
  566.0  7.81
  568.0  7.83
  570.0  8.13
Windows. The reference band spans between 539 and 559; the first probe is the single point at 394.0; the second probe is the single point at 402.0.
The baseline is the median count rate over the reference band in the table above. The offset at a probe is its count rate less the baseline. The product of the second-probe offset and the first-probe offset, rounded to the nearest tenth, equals 3.1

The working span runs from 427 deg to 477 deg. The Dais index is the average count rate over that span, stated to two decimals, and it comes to 9.13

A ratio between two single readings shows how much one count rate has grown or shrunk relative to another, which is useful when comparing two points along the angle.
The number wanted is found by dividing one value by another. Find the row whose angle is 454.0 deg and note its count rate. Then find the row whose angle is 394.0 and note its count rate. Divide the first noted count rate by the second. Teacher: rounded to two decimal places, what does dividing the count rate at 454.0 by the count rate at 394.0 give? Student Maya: 0.88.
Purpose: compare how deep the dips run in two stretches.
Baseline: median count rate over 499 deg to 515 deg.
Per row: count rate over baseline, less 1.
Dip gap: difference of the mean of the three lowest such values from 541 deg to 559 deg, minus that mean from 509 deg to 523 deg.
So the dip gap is -0.097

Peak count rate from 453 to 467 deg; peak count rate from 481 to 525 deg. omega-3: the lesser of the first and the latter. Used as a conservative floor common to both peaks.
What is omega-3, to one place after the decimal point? 9.5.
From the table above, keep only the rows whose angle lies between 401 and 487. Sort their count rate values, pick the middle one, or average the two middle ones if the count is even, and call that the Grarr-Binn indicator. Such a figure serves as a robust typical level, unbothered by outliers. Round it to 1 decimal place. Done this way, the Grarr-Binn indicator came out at 9.4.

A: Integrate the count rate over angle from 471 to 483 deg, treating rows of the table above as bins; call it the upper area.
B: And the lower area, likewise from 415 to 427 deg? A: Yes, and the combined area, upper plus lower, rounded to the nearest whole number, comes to 230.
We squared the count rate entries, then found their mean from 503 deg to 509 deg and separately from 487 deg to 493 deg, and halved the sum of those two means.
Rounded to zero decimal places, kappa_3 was 85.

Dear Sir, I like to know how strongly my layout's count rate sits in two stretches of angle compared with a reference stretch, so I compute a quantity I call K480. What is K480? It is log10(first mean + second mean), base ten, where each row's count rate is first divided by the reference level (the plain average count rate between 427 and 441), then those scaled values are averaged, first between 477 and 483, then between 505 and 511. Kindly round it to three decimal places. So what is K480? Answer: 0.288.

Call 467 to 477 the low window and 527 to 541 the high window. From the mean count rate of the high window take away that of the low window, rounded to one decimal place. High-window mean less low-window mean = -1.5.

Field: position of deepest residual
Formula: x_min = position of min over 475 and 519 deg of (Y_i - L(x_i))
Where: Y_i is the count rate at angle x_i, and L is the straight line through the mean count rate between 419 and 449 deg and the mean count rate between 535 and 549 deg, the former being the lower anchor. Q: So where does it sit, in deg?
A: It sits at 508.0 deg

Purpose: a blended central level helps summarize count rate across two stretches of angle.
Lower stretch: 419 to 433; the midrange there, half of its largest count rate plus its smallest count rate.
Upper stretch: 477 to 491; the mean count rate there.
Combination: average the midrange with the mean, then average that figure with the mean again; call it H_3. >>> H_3 9.79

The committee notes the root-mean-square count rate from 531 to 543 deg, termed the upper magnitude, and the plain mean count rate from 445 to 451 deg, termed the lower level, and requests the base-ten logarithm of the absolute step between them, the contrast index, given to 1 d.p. 0.0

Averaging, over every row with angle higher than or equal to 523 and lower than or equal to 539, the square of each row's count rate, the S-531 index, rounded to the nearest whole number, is 60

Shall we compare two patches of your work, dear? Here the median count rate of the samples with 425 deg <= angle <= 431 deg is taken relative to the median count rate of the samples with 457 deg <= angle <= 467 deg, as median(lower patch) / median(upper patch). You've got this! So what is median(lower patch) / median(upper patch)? 0.99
